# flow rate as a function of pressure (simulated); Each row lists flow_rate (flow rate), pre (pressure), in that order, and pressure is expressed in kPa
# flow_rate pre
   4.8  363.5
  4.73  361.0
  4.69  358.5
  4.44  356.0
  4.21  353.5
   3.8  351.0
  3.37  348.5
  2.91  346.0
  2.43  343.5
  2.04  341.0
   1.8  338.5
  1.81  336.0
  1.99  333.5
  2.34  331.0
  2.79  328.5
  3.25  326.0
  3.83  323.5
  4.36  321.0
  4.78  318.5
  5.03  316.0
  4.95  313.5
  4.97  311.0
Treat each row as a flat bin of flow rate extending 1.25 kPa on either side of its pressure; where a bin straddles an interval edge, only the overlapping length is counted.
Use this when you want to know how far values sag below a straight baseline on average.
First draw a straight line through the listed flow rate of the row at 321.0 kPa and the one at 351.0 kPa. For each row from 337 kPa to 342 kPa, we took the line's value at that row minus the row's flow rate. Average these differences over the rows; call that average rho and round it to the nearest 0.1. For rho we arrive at 2.1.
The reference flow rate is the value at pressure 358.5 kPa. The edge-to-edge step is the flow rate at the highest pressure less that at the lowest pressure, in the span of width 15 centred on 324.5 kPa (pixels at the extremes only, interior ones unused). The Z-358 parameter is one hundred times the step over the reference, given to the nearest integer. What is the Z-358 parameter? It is -52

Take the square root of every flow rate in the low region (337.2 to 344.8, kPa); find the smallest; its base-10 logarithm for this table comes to 0.13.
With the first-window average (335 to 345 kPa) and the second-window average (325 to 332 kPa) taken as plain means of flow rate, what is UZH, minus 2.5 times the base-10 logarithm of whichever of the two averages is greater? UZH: -1.1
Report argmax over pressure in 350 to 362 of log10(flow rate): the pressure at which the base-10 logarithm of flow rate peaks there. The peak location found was 361.0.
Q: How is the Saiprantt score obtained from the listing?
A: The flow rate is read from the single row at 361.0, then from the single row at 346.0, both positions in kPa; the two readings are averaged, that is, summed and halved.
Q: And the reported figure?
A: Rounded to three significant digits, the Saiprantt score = 3.82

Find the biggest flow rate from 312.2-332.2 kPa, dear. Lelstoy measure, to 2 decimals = 5.03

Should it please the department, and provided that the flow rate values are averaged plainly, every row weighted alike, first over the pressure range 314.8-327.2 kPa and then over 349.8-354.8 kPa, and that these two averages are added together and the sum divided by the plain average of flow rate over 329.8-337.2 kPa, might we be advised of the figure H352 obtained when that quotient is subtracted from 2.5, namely -1.5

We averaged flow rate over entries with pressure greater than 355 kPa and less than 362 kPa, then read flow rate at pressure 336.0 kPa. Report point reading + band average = 6.4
